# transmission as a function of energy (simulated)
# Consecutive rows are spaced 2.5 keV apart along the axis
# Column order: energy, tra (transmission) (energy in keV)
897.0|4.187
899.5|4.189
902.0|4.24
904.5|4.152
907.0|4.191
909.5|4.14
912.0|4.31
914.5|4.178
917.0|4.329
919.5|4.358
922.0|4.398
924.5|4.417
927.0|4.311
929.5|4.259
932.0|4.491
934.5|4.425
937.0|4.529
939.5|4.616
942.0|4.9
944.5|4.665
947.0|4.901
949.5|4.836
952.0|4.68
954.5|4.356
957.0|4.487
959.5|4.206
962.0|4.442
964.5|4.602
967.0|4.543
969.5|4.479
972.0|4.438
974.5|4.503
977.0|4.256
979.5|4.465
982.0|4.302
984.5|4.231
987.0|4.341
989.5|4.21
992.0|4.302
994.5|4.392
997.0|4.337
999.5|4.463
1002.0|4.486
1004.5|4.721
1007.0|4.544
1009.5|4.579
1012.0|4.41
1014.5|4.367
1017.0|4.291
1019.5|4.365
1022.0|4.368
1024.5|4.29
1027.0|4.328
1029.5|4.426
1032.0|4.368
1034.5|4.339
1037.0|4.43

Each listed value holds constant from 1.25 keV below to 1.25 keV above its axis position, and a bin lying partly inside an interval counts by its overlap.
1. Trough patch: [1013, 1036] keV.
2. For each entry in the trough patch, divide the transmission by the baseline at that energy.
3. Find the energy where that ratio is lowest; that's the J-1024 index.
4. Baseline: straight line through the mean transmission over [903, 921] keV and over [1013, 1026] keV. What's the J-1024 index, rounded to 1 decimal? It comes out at 1024.5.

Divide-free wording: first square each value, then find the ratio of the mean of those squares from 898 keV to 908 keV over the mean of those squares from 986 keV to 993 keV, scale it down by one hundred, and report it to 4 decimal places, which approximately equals 0.0096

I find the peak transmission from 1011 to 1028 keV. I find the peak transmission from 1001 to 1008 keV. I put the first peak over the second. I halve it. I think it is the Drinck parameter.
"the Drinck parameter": 0.47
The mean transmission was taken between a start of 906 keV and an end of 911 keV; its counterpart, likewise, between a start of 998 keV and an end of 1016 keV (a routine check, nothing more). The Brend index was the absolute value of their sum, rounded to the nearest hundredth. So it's 8.68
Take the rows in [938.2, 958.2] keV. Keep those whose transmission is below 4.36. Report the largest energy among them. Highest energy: 954.5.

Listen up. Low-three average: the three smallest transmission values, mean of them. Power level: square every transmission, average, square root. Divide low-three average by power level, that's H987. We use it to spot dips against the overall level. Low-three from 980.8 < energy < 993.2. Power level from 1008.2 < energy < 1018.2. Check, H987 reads 0.963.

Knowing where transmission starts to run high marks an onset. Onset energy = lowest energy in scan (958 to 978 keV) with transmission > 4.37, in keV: 962.0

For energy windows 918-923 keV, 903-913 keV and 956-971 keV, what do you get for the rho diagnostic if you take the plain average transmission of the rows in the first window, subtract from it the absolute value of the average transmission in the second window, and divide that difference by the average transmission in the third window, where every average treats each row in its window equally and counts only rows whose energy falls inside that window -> 0.04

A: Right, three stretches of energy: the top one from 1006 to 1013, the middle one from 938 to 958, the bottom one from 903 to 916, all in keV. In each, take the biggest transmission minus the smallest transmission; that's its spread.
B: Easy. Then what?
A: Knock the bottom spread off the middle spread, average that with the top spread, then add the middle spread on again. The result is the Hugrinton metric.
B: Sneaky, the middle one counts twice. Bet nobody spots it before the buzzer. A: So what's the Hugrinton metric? 0.8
